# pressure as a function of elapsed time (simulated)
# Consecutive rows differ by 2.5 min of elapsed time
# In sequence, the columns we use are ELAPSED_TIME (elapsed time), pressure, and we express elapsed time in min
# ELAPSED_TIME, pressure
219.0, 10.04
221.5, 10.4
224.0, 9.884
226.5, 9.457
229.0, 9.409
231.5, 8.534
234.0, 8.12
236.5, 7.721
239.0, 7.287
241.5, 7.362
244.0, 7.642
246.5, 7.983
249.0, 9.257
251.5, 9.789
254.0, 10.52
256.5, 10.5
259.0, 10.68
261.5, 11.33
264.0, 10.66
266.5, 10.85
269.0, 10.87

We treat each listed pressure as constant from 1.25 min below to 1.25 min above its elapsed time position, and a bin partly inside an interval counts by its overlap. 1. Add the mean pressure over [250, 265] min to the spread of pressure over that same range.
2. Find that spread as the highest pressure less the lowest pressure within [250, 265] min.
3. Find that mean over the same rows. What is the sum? 12.1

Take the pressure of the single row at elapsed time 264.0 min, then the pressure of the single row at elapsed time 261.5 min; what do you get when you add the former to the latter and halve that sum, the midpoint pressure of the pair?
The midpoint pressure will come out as 11.0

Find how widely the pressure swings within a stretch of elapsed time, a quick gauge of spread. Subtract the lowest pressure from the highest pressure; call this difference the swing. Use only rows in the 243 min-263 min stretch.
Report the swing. 3.7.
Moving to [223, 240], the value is 2.6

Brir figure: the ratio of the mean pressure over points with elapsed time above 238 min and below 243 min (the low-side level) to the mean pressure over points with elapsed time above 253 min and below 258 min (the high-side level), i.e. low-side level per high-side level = 0.70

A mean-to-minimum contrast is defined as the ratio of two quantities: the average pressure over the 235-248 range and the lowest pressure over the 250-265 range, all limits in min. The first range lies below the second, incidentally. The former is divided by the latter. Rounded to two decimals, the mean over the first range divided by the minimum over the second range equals 0.78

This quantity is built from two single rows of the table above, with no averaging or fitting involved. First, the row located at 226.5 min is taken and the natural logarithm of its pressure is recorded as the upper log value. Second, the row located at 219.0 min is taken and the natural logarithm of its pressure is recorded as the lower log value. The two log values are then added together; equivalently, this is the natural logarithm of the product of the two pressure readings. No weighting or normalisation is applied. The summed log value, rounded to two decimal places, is 4.55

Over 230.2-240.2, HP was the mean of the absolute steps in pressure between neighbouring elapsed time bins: 0.416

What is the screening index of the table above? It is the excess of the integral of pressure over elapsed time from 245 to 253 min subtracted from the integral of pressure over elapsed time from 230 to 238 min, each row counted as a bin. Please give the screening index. -7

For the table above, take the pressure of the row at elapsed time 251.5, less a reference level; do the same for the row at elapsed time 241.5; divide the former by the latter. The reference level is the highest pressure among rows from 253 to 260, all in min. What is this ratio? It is 0.27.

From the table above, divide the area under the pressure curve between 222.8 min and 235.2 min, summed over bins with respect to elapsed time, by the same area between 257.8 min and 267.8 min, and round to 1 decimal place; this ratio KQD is 1.0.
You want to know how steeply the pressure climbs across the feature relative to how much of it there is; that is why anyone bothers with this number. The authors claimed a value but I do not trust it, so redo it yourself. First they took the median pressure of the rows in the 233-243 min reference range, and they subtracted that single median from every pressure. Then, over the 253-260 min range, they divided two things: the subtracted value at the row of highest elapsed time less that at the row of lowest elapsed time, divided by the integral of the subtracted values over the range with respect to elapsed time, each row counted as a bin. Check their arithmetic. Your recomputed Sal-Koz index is 0.01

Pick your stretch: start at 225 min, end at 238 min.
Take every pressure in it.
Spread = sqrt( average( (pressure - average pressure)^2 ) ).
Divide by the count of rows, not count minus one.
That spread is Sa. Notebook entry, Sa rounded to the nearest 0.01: 0.69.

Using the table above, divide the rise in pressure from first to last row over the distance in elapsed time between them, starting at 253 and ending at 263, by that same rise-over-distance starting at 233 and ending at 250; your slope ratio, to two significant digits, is 1.4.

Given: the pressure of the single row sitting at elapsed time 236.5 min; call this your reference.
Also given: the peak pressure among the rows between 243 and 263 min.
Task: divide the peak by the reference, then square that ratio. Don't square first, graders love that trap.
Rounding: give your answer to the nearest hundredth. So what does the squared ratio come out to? 2.15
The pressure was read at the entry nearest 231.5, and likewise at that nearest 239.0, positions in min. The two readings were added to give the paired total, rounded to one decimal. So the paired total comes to 15.8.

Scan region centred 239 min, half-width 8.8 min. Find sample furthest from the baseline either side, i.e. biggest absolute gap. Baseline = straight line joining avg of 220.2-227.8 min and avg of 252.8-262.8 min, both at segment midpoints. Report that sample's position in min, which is 239.0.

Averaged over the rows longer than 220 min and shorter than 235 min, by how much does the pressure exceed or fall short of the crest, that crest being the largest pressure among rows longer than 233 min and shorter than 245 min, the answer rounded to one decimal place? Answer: 1.2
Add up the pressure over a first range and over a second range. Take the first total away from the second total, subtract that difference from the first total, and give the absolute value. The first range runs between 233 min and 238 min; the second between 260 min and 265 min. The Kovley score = 10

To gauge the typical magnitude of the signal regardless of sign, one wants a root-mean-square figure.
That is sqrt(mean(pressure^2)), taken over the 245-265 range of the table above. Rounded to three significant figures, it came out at 10.1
